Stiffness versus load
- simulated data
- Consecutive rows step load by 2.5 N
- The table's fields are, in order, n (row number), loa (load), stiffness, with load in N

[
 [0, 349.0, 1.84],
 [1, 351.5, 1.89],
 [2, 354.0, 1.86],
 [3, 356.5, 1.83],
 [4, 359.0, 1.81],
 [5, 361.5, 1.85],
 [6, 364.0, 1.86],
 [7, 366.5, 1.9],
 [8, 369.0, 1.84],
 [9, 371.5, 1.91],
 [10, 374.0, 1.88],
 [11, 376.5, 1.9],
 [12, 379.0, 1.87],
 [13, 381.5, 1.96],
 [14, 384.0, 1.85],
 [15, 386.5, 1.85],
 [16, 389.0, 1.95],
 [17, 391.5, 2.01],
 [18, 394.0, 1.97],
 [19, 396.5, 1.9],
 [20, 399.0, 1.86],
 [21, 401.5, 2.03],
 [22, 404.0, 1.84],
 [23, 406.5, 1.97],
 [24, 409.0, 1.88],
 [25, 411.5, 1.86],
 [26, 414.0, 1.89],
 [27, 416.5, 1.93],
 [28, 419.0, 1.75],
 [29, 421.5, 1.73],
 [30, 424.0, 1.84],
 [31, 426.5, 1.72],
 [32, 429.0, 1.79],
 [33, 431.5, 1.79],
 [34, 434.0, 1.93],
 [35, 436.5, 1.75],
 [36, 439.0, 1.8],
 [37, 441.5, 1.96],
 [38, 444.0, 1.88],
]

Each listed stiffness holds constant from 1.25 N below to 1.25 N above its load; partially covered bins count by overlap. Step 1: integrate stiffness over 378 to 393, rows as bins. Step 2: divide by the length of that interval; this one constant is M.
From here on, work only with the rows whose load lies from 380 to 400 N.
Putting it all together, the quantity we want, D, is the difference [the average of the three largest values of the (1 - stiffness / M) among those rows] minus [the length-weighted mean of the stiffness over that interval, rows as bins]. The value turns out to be -1.89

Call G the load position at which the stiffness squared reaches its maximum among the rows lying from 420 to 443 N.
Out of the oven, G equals 441.5 N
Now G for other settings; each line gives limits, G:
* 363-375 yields 371.5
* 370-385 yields 381.5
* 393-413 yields 401.5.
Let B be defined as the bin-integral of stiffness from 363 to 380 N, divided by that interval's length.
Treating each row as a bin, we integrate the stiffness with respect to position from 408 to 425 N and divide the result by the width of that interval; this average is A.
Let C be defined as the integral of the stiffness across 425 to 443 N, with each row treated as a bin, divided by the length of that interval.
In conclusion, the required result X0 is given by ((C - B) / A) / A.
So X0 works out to -0.018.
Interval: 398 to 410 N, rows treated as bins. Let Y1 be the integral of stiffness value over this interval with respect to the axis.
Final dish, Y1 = 23.0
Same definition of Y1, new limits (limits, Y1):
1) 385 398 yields 25.1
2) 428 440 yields 21.8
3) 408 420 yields 22.4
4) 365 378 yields 24.5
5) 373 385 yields 22.7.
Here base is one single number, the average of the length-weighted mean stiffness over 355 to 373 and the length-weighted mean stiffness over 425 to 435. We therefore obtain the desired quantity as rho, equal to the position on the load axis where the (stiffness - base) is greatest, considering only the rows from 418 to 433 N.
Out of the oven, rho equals 424.0 N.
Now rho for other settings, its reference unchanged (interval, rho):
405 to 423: 406.5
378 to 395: 391.5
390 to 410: 401.5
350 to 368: 366.5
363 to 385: 381.5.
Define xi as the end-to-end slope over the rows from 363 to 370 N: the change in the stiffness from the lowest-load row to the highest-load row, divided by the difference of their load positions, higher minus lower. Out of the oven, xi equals -0.004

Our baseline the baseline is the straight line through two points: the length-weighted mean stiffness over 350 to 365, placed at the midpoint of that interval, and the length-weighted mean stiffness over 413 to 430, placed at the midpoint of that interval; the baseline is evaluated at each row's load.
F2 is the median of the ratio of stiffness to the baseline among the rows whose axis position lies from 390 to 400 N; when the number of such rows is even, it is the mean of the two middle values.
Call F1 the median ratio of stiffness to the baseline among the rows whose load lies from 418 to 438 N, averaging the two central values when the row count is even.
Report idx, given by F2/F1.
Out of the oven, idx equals 1.08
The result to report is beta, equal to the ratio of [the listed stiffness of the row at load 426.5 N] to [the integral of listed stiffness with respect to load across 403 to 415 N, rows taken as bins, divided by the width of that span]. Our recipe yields 0.911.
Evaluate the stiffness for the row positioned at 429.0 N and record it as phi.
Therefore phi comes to 1.79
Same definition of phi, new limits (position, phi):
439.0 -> 1.8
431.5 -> 1.79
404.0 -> 1.84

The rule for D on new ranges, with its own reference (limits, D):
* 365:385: -1.86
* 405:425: -1.78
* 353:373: -1.81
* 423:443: -1.74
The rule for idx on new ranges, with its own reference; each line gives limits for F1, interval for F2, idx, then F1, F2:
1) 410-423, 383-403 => 1.03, 1.03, 1.05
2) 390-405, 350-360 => 0.94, 1.06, 1.00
